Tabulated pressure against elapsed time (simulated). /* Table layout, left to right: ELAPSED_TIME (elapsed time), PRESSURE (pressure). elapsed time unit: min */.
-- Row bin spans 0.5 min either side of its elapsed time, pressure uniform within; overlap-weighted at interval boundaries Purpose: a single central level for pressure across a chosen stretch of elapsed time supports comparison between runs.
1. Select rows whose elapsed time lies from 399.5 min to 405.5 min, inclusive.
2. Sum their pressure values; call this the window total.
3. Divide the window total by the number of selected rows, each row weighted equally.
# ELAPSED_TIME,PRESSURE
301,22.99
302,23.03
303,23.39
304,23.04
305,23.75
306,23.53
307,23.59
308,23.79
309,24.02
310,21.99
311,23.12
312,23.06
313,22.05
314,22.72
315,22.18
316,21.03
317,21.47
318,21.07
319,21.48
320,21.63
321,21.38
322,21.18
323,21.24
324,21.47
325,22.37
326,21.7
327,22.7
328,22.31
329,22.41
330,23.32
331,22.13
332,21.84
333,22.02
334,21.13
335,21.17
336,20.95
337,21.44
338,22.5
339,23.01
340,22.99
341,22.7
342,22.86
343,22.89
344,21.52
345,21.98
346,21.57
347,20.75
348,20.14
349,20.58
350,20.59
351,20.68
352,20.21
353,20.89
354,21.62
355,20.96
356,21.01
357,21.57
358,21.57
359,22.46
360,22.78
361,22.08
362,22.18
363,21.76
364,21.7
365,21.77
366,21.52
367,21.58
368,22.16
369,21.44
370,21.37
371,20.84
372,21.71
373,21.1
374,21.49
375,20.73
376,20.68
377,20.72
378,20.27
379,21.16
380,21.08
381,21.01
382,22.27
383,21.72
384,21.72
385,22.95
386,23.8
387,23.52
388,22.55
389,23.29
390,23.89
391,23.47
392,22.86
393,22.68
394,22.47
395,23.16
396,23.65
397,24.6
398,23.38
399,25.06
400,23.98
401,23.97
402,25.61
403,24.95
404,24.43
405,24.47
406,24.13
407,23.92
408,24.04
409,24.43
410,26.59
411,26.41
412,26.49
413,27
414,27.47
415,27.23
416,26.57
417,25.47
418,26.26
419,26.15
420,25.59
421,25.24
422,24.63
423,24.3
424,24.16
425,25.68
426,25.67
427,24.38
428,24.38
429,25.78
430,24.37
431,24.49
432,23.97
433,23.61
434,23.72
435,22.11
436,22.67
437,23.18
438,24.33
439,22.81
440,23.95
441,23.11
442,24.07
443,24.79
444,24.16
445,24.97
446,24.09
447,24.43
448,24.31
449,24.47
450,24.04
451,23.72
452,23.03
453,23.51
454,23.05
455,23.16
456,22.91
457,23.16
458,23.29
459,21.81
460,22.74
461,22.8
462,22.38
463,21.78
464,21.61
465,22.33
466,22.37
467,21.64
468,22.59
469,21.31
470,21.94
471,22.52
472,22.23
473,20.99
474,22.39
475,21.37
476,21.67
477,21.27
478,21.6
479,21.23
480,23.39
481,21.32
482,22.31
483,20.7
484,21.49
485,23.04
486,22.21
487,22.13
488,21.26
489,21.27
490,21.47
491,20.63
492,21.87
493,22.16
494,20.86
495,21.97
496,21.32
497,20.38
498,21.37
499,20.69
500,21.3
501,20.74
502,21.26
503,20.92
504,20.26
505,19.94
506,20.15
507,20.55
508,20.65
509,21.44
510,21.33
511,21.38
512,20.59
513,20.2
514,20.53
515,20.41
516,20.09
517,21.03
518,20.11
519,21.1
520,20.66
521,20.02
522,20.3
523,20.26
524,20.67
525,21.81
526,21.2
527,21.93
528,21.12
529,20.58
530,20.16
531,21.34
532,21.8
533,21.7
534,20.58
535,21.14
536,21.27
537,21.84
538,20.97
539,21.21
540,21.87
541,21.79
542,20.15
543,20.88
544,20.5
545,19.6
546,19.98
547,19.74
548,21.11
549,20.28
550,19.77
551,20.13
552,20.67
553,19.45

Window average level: 24.6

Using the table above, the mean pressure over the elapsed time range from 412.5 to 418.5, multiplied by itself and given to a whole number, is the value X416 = 711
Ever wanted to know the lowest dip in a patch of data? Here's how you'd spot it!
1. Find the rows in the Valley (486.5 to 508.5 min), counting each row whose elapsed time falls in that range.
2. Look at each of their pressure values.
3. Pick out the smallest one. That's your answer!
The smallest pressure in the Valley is 19.94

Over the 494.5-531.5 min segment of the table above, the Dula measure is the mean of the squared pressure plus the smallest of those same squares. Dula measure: 831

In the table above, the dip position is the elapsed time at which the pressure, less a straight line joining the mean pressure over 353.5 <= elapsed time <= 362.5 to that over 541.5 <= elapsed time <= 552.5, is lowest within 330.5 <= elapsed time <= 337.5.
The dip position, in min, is 336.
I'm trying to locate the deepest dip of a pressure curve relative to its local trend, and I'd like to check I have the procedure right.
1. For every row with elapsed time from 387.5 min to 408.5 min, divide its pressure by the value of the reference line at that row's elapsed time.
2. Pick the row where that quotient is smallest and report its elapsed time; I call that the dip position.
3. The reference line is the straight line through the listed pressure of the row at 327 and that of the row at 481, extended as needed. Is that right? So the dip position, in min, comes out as 394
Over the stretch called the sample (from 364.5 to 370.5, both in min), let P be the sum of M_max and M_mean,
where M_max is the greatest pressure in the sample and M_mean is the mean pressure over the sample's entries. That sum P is 44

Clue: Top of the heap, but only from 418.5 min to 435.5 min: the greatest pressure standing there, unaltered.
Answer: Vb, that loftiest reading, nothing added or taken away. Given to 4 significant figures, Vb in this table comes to 26.15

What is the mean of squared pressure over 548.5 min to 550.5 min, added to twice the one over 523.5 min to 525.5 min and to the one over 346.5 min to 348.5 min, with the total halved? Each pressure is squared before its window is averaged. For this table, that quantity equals 861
